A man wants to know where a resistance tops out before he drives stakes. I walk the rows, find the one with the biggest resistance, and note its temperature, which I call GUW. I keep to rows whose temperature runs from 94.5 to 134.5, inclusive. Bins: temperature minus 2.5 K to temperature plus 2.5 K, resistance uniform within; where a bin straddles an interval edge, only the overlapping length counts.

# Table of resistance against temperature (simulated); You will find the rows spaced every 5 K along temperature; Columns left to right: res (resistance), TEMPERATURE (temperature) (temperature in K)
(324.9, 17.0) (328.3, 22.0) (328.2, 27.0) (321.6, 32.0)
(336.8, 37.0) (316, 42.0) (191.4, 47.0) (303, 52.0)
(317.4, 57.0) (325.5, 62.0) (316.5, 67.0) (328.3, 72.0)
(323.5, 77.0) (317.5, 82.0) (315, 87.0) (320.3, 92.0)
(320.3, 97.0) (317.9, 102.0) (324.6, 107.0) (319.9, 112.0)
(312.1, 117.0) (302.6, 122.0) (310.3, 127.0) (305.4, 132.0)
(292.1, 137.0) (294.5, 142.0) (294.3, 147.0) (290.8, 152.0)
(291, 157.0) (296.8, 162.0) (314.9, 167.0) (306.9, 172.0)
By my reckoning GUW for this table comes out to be 107.0 K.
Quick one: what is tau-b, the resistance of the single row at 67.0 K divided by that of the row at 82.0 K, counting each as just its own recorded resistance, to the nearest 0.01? 1.00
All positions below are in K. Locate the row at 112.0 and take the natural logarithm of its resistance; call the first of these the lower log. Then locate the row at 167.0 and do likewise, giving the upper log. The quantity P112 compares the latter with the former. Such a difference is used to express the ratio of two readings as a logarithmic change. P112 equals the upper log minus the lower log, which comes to -0.02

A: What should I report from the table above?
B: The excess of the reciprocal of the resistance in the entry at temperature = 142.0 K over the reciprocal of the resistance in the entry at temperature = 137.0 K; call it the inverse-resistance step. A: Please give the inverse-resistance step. 0.0000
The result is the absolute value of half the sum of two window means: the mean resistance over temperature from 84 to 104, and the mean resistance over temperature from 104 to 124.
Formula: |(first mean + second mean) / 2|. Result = 317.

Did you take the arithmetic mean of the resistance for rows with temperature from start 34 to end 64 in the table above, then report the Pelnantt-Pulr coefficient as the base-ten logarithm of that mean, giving 2.47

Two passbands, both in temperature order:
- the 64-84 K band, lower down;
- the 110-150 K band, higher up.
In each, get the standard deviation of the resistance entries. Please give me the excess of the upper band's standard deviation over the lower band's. 4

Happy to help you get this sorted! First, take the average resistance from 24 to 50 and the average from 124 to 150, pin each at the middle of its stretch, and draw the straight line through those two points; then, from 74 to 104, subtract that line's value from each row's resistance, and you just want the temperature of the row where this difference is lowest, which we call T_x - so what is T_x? 87.0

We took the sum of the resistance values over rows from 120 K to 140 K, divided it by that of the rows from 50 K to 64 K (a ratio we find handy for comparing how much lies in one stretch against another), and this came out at 1.3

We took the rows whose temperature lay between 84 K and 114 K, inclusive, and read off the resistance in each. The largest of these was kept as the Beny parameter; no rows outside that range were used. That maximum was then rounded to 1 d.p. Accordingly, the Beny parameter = 324.6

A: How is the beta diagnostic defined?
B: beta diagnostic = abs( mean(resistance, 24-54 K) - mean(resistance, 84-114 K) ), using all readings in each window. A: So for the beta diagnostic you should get 20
